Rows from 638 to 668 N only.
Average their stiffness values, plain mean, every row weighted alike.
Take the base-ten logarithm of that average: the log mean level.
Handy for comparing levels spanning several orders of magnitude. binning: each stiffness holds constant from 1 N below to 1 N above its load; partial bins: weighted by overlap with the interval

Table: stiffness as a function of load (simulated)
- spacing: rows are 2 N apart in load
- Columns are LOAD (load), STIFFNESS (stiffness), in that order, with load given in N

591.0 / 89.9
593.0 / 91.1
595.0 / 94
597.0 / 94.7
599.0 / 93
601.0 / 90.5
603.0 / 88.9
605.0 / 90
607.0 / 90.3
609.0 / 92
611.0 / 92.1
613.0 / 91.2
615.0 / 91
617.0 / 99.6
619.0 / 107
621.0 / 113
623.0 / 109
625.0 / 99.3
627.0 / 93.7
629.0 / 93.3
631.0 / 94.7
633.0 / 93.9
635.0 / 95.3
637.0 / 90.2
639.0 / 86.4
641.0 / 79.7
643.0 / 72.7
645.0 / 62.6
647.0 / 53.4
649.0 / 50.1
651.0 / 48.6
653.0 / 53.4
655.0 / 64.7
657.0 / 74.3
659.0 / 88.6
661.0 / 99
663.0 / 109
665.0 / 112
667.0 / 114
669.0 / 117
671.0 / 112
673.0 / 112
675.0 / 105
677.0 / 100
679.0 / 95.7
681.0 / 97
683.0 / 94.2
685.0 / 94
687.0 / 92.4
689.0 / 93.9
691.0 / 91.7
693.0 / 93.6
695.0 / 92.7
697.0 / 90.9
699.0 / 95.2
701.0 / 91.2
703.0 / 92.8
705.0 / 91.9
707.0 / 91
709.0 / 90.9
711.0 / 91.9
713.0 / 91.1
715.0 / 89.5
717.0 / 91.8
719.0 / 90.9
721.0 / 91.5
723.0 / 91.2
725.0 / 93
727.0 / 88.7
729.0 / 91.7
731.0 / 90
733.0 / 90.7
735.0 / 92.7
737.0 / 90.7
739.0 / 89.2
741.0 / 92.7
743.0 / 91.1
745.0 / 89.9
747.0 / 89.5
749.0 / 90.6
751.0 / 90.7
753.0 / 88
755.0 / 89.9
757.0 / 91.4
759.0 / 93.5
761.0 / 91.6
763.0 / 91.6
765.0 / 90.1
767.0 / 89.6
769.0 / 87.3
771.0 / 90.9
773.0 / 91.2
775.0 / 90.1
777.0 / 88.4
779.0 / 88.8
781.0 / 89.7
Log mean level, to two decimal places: 1.89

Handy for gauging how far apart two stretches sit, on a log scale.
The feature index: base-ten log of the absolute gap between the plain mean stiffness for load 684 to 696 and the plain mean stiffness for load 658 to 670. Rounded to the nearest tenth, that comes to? 1.1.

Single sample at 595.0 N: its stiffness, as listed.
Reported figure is 94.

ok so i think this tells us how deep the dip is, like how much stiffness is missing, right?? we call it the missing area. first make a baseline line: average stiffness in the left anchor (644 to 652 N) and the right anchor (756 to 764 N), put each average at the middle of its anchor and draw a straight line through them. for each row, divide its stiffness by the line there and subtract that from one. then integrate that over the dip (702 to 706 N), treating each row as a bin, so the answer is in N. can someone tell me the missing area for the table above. -1.1 N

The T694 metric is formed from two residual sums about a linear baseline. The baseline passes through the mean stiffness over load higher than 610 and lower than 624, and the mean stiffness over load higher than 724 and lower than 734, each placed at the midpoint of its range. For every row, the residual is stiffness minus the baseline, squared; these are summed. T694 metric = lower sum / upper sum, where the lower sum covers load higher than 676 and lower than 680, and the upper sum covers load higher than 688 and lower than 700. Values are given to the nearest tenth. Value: 1.3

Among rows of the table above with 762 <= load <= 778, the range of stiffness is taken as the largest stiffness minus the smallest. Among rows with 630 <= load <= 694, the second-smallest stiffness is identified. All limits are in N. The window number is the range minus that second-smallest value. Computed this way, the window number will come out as -46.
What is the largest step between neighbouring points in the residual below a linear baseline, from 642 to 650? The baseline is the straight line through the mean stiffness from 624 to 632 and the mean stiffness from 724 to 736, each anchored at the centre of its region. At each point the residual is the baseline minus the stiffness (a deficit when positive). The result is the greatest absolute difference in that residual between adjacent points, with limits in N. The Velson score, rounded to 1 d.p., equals 10.0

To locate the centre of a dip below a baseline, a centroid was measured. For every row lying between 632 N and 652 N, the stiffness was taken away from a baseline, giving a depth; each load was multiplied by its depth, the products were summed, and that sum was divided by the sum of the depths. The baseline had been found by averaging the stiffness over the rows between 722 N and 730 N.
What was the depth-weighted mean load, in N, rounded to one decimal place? 647.5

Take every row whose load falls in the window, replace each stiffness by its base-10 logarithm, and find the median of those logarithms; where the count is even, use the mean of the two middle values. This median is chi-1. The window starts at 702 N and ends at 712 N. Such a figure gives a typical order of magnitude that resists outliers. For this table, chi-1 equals 1.96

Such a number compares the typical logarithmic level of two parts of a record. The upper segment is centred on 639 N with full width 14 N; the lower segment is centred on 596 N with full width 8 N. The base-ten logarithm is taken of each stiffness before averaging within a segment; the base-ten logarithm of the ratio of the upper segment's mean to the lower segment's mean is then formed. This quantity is -0.012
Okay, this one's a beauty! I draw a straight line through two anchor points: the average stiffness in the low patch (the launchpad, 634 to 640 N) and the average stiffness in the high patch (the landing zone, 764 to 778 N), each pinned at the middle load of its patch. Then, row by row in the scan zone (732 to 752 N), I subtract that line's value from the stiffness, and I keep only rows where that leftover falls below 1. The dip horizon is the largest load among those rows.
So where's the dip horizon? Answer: 751.0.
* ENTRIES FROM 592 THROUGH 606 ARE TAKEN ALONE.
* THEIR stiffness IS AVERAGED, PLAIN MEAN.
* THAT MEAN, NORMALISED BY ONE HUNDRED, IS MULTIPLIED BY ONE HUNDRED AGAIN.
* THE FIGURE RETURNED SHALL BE 92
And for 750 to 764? 91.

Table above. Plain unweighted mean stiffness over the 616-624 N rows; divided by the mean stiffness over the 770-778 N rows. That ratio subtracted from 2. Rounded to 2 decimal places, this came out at 0.81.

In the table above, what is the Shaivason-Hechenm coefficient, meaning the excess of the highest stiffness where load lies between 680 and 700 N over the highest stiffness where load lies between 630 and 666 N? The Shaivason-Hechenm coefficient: -15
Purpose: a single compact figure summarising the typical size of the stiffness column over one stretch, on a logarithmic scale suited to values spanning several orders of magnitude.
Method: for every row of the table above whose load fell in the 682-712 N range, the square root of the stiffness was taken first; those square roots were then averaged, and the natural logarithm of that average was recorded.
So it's 2.264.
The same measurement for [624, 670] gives 2.211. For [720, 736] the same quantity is 2.256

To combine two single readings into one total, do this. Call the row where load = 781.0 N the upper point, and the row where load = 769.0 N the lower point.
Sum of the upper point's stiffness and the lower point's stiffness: 177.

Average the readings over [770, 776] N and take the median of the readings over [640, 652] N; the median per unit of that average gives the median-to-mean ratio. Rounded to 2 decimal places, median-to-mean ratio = 0.64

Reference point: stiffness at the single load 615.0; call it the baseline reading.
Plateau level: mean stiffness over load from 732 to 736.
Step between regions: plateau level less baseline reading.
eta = 0.7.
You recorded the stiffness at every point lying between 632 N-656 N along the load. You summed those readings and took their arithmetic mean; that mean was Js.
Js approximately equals 71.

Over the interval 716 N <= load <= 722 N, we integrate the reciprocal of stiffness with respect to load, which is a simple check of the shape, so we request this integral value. 0.07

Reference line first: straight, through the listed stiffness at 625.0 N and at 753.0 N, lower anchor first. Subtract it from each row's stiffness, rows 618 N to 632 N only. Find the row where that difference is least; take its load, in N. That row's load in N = 629.0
